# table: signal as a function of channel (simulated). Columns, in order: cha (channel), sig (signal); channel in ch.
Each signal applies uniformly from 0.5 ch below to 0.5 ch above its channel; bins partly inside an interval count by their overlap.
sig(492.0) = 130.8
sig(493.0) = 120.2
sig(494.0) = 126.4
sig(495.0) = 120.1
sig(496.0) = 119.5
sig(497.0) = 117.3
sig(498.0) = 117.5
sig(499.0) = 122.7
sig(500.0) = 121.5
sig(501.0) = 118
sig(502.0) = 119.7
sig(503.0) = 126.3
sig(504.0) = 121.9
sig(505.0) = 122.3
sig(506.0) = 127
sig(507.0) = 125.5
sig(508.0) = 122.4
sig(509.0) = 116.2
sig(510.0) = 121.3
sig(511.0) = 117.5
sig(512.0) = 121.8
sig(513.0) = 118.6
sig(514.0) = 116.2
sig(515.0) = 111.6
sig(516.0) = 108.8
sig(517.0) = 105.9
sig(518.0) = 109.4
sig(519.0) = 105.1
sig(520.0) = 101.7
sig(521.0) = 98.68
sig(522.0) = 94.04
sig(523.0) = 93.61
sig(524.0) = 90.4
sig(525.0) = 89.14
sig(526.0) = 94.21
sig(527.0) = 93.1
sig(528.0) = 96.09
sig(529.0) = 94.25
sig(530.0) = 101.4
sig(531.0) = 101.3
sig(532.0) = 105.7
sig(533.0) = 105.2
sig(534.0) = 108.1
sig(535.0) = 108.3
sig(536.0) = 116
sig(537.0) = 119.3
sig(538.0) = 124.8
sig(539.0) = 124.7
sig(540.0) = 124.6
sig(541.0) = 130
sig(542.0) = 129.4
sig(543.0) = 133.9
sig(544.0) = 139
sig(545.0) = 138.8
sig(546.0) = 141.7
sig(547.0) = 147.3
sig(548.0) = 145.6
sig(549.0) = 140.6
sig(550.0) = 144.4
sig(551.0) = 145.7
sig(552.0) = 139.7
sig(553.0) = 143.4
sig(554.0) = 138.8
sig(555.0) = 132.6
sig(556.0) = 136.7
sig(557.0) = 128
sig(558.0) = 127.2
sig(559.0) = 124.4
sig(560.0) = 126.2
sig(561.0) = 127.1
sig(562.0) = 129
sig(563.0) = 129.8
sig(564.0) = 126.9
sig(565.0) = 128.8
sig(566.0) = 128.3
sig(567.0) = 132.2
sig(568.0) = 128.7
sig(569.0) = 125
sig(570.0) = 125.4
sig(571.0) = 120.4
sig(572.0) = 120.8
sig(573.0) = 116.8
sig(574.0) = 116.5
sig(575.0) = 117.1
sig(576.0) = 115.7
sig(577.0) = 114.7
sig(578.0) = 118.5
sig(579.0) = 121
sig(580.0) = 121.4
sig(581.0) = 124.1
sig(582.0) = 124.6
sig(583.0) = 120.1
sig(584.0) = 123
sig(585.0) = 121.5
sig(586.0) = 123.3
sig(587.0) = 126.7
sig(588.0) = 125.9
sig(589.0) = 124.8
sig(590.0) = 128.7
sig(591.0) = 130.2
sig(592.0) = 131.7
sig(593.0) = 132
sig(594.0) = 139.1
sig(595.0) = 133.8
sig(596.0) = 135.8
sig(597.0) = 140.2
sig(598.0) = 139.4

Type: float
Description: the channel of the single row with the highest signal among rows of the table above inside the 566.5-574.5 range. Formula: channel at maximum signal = 567.0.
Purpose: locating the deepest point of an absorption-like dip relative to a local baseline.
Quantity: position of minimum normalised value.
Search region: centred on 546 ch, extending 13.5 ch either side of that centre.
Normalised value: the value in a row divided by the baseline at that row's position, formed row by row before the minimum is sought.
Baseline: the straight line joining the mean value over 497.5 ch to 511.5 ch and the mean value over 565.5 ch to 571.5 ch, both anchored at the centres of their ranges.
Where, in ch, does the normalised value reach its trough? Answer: 533.0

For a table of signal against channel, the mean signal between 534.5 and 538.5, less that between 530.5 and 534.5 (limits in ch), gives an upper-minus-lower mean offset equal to 12.0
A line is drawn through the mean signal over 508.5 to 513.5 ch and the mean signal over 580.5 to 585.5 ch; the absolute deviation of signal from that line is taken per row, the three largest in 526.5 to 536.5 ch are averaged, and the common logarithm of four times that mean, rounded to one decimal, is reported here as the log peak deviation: 2.0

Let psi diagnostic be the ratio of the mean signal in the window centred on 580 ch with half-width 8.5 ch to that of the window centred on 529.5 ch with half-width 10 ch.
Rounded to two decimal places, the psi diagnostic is 1.17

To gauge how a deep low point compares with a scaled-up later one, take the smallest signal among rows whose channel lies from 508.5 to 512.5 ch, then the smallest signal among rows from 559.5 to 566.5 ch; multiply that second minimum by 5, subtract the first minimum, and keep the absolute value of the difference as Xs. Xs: 515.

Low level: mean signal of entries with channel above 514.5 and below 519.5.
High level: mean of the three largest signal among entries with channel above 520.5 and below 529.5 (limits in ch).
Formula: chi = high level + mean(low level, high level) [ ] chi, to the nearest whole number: 199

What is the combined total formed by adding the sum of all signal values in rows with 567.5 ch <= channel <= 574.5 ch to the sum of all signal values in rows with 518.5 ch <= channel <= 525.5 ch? 1526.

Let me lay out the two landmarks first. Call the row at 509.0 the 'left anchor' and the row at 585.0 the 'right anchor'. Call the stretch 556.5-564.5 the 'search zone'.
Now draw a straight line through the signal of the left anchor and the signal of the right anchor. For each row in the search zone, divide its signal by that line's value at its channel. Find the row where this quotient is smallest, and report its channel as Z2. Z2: 559.0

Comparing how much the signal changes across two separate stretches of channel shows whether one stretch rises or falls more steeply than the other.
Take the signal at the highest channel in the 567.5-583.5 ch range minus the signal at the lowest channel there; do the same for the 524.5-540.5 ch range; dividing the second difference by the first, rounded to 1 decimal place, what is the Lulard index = -4.1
